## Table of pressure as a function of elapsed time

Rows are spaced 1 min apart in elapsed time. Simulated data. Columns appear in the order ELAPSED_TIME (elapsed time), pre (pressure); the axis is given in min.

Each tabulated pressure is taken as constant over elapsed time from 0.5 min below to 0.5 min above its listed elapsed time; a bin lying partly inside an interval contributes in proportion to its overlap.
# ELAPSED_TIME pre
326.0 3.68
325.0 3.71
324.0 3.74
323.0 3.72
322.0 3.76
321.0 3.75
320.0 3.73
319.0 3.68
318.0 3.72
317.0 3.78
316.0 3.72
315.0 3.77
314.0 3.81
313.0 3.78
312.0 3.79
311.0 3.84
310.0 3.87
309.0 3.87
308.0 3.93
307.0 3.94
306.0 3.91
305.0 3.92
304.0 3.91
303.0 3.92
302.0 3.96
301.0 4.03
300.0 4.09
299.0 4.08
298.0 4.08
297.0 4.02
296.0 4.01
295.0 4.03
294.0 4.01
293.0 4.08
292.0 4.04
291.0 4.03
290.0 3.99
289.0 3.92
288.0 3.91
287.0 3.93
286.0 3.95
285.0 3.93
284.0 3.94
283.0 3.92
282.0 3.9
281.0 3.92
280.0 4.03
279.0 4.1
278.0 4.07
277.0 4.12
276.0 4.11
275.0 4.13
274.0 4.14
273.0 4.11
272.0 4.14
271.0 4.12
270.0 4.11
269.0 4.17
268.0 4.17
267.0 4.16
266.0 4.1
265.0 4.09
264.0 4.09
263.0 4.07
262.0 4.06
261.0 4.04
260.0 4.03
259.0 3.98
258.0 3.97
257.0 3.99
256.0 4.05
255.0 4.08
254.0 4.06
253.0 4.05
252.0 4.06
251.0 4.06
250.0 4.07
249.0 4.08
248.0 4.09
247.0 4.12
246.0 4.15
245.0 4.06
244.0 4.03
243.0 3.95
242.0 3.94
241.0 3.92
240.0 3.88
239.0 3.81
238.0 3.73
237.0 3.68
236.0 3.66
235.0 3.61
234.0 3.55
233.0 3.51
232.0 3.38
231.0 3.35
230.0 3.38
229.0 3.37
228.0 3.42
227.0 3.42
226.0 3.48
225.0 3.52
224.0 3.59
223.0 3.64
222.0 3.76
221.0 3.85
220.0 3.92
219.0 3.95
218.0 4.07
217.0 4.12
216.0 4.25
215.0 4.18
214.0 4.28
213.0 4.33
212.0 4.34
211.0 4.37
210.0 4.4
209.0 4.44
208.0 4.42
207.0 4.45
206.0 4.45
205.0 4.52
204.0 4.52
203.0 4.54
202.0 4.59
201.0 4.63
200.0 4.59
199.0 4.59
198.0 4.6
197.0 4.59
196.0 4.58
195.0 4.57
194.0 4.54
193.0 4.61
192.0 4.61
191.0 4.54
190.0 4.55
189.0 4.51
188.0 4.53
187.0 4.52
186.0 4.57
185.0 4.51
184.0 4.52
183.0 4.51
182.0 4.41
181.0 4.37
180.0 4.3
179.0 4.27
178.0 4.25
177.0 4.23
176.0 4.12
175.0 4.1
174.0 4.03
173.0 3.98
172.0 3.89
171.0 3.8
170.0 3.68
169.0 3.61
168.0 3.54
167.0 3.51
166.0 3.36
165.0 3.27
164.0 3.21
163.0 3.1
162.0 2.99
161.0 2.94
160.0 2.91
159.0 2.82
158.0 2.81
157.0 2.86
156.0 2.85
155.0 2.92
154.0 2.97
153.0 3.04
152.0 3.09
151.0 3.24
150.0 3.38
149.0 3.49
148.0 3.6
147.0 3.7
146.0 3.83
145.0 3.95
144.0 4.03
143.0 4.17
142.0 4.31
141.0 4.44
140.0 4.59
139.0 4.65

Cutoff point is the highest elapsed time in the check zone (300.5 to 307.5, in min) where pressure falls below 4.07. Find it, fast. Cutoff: 307.0 min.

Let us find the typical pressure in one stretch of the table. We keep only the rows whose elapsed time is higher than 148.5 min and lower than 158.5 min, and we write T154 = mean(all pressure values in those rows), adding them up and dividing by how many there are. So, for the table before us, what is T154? 3.1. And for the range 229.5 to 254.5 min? 3.8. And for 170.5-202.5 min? 4.4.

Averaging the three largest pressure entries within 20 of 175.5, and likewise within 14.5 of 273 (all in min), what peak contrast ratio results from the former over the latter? 1.10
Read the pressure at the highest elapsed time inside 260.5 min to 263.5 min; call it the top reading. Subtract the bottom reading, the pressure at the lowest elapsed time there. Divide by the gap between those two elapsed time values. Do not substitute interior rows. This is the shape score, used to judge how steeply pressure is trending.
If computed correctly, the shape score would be 0.015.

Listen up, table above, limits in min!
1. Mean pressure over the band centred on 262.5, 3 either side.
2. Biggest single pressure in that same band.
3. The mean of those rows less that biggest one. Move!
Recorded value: -0.027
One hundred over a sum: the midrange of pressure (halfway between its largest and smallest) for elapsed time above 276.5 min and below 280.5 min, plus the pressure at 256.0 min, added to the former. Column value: 12.3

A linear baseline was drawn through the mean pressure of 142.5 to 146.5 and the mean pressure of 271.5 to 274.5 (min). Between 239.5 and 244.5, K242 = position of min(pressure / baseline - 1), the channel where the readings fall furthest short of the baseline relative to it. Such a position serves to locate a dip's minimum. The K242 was 240.0 min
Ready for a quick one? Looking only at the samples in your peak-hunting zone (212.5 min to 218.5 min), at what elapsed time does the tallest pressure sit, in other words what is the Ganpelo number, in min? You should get 213.0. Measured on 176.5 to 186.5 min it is 186.0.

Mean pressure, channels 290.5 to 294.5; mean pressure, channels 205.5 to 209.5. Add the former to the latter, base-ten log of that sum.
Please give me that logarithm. 0.93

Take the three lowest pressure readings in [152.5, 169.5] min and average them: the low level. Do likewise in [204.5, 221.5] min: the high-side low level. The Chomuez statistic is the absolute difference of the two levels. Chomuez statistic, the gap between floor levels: 1.08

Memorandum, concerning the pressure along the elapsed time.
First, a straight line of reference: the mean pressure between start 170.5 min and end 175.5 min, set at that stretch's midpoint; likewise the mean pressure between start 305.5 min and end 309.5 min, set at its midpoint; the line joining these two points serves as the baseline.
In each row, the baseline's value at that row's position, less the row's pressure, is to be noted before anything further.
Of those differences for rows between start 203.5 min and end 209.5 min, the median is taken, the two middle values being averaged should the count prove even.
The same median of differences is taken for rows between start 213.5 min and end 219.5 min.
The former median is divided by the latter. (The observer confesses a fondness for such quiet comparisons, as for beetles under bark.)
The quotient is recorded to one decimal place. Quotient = 2.4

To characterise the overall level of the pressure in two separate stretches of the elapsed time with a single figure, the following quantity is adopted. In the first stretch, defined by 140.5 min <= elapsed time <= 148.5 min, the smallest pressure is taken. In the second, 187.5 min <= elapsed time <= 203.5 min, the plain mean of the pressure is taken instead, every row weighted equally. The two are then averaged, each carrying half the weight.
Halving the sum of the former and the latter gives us 4.09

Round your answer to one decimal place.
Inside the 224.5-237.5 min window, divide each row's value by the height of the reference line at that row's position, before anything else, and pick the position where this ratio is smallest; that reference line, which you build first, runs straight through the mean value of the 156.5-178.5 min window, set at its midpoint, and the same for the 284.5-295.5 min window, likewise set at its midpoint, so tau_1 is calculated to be 231.0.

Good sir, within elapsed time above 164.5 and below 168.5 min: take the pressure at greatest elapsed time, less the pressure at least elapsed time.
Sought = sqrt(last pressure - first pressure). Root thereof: 0.52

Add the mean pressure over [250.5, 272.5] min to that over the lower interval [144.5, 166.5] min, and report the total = 7.27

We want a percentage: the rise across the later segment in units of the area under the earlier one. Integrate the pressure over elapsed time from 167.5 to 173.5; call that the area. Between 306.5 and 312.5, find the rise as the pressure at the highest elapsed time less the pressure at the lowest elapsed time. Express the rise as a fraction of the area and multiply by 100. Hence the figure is -0.7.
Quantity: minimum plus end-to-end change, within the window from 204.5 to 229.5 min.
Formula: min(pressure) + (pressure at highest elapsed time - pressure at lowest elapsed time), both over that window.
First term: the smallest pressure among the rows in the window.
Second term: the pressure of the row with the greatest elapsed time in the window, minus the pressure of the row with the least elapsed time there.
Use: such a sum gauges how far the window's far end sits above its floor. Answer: 2.2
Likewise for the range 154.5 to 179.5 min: 4.2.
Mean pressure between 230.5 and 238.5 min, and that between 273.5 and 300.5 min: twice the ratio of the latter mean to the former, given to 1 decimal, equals 2.3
